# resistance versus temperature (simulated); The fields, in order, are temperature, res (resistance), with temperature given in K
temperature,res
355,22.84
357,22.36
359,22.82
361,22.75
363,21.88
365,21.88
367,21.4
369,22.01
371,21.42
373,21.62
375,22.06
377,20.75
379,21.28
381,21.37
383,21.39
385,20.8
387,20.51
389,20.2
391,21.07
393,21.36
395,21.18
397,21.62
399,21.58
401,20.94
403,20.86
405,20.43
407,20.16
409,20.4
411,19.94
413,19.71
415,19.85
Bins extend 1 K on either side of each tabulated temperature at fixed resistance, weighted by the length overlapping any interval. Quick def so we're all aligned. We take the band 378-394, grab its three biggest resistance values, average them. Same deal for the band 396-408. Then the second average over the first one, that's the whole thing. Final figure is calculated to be 1.00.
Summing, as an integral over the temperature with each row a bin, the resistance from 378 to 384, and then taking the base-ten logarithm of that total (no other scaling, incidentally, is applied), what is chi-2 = 2.11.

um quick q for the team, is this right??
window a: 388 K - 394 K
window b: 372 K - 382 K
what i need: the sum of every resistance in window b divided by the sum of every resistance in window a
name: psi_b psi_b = 1.7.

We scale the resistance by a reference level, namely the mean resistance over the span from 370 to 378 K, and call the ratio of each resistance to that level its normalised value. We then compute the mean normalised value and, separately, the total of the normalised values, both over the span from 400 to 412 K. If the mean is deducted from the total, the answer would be 4.77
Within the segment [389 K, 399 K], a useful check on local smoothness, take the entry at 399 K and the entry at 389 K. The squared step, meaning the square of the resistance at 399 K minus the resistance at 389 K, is 1.9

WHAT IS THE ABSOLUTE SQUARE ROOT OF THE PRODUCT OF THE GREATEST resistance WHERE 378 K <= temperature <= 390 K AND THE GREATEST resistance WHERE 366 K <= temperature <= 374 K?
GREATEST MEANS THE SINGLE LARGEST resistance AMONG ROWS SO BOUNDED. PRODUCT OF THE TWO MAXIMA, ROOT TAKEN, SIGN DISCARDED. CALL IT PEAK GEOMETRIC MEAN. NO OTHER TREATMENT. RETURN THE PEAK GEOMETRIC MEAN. 21.7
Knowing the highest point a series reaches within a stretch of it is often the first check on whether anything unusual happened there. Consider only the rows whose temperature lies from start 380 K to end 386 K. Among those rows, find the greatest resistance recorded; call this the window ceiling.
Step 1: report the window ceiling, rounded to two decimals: 21.39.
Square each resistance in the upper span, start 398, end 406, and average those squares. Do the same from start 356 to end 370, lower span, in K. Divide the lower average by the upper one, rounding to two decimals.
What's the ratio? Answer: 1.12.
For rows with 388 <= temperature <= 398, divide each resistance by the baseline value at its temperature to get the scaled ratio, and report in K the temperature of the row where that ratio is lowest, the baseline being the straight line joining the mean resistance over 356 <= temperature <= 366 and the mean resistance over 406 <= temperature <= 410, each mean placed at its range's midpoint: 389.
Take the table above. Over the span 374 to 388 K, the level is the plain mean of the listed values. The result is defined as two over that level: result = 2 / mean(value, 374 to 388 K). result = 0.094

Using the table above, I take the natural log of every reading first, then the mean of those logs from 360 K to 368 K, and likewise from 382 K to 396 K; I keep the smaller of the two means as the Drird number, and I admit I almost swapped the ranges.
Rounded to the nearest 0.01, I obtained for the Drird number 3.04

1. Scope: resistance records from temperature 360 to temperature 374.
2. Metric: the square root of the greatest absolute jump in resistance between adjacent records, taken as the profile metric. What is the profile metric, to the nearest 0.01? 0.93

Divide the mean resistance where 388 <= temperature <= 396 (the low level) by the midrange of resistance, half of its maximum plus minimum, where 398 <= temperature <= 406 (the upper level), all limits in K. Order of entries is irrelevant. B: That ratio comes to 1.00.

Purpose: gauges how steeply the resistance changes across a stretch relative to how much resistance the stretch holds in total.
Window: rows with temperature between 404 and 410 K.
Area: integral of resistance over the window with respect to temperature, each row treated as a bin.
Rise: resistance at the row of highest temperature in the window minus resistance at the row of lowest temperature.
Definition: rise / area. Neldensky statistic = 0.000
